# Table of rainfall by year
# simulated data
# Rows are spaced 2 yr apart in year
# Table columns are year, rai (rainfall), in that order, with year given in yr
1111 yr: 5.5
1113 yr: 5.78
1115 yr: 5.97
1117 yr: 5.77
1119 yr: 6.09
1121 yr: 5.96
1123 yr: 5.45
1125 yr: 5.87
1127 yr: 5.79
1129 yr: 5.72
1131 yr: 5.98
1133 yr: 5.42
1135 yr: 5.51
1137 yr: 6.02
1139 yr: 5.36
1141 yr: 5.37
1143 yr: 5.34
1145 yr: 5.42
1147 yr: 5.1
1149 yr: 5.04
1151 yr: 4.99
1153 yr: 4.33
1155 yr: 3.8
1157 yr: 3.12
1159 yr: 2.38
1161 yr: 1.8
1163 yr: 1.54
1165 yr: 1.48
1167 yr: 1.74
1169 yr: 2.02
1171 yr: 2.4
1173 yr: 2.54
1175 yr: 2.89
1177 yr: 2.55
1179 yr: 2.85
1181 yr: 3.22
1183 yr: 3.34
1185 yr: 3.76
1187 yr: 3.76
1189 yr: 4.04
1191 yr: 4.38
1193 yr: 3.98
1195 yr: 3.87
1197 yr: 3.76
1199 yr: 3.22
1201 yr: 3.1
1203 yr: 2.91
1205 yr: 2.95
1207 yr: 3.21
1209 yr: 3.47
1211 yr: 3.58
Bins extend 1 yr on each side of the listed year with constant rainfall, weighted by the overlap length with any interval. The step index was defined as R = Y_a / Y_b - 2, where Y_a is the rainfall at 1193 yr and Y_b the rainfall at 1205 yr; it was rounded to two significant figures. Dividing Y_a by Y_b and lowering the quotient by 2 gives -0.65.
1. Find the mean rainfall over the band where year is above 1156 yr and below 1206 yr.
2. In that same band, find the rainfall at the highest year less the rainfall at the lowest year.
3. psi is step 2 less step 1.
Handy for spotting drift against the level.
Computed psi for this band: -3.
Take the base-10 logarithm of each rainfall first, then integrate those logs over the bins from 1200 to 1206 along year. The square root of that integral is 1.7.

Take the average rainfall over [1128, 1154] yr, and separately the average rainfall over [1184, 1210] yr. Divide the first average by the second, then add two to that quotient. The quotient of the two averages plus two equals 3.50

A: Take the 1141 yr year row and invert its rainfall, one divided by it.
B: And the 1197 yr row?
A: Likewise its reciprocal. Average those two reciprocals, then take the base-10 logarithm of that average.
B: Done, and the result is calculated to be -0.65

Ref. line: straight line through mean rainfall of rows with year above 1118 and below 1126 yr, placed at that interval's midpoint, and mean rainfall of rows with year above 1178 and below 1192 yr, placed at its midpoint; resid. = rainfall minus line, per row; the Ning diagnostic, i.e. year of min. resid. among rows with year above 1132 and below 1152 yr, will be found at 1133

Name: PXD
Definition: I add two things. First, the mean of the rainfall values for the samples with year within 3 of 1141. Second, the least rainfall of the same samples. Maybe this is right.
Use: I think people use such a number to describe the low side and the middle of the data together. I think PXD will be 10.7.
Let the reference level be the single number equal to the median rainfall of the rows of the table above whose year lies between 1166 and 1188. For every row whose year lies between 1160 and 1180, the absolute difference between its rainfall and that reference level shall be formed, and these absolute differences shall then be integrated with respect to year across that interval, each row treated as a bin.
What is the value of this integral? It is 14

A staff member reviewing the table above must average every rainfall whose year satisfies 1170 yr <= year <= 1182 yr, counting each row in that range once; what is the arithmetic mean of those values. 2.7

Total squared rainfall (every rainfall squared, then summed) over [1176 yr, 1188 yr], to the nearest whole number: 64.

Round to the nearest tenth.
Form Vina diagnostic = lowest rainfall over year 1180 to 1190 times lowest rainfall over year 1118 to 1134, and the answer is 17.5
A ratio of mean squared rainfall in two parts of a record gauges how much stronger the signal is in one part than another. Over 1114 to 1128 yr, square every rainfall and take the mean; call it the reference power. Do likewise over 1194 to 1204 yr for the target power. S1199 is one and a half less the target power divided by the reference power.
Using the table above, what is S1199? 1.2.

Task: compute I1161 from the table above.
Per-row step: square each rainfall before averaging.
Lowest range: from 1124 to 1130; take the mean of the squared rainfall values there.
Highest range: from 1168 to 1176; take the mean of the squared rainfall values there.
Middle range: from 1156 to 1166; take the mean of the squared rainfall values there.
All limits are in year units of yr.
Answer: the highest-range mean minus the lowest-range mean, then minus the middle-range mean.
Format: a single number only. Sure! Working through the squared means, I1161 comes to -32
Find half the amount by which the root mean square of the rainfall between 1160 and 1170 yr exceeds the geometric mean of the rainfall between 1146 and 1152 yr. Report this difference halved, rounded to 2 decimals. -1.66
